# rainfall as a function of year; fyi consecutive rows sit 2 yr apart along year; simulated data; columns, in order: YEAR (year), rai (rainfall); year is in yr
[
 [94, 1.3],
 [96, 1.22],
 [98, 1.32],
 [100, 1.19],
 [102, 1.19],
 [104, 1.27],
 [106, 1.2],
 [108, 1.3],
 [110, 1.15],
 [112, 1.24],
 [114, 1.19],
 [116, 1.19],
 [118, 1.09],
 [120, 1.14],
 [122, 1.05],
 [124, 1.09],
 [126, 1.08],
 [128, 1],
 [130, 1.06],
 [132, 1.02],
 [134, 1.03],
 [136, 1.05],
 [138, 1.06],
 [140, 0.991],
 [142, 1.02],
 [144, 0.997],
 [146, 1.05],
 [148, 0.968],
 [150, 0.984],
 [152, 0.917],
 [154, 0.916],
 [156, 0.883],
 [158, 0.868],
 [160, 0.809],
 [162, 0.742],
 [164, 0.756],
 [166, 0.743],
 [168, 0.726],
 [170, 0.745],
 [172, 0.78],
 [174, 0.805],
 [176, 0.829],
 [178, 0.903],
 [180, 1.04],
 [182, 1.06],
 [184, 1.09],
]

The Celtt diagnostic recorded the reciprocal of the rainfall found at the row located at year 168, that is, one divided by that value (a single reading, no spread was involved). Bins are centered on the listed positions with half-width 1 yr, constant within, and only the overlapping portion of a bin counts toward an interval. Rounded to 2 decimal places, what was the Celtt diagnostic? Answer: 1.38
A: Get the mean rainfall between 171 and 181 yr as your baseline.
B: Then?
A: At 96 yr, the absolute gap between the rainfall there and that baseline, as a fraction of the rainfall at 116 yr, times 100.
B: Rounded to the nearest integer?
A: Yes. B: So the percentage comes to 29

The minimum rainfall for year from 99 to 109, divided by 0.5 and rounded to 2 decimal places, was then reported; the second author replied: 2.38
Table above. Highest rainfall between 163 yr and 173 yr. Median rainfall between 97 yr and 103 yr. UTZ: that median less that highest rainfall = 0.41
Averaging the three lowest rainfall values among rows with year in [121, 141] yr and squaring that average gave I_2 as 1.01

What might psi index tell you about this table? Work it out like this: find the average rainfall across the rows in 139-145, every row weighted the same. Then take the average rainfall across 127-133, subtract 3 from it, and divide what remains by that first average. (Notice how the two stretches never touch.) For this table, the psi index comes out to -2.0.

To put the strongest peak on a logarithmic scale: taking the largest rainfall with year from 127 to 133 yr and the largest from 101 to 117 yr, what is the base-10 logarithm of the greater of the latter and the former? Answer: 0.11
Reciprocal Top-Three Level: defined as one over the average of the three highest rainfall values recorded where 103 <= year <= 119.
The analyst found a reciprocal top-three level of 0.79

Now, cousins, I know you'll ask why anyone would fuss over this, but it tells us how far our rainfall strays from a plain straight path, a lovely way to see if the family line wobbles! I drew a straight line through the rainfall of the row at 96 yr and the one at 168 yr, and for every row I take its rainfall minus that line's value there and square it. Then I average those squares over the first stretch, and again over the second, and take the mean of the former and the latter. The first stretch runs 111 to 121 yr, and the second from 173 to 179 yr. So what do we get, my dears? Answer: 0.021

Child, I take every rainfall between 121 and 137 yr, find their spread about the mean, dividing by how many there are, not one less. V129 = 0.03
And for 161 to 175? 0.02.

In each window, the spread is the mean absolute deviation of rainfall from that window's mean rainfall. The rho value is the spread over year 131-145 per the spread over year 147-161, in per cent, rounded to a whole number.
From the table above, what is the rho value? 43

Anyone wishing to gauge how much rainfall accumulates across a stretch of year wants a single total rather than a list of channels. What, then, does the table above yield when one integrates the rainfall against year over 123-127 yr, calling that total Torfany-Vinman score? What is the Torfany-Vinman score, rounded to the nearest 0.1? 4.3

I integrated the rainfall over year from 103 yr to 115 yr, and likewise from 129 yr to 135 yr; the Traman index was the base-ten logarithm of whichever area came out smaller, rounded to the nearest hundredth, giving 0.79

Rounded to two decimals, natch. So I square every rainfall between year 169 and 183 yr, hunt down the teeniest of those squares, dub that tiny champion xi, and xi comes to 0.56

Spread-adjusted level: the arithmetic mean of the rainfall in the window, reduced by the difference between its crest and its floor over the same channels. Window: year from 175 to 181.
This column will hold 0.71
